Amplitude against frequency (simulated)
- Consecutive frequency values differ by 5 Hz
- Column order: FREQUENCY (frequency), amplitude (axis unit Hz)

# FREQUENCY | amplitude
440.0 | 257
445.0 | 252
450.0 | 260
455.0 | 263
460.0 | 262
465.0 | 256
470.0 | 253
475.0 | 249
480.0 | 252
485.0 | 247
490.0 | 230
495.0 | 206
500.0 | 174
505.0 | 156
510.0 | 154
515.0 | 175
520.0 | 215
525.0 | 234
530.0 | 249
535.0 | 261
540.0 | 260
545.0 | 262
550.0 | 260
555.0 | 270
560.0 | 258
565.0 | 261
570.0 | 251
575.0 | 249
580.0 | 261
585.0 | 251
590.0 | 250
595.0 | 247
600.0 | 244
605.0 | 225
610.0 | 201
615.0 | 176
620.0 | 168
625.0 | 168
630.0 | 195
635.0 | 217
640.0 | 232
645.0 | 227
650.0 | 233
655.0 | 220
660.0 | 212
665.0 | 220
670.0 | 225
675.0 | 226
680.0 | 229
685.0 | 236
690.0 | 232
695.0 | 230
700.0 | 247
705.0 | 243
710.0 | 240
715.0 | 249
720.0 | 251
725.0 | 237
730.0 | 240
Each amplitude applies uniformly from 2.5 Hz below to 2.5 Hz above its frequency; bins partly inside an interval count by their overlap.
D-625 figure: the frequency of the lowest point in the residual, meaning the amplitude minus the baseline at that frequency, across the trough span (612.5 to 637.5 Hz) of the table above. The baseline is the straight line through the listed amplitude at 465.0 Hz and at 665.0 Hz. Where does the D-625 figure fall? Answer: 620.0 Hz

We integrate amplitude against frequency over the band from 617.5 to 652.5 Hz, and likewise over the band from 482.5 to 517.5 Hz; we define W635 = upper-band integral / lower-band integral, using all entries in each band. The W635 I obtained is 1.07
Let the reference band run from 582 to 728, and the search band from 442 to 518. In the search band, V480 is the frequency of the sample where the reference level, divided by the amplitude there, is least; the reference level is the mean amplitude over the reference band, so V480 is 455.0 Hz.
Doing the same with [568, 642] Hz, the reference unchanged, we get 580.0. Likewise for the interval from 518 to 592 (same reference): 555.0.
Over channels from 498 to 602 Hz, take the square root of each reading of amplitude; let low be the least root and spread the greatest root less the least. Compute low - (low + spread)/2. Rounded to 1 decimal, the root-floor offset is 4.2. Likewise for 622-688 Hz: 5.3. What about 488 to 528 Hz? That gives 4.8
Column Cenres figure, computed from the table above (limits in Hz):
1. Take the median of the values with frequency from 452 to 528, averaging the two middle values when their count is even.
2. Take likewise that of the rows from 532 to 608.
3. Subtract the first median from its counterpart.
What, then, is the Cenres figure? 24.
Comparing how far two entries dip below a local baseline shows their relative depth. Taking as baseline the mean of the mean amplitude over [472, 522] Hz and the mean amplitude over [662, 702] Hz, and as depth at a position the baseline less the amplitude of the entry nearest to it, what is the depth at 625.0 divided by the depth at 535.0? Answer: -1.2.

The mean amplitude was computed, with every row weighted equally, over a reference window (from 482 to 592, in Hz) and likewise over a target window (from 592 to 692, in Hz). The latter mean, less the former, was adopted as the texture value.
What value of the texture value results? -17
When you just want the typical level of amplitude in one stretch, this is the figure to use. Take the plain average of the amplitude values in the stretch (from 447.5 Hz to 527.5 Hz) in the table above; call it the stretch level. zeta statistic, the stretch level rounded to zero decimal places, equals 224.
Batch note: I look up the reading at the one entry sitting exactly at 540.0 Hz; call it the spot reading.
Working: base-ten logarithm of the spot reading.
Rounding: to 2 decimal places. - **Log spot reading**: 2.41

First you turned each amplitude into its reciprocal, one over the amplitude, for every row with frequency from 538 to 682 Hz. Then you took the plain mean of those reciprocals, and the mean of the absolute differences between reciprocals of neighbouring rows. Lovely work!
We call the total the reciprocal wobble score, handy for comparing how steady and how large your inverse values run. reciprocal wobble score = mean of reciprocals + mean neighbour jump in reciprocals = 0.0046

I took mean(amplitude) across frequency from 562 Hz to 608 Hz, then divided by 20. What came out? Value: 12.4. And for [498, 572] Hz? 11.5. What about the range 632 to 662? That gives 11.2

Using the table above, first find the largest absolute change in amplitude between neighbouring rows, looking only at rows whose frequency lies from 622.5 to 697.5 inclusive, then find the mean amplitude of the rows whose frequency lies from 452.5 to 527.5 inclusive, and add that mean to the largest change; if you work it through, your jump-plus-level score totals 249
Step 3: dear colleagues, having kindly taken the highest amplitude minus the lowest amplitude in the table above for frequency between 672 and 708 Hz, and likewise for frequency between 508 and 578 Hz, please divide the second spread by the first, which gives 5.5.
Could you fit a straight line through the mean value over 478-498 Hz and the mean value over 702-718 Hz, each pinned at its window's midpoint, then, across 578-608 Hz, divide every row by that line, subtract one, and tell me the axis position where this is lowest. 605.0 Hz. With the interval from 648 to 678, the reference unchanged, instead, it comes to 660.0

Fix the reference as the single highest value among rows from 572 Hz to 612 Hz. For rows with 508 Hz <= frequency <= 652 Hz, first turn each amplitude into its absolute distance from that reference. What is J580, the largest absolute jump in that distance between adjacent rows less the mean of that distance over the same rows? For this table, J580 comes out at 8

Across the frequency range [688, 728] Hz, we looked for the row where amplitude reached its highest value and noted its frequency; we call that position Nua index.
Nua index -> 720.0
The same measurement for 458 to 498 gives 460.0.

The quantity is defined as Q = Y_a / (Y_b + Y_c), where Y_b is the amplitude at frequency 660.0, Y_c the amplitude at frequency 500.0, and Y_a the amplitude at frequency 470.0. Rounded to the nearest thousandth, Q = 0.655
